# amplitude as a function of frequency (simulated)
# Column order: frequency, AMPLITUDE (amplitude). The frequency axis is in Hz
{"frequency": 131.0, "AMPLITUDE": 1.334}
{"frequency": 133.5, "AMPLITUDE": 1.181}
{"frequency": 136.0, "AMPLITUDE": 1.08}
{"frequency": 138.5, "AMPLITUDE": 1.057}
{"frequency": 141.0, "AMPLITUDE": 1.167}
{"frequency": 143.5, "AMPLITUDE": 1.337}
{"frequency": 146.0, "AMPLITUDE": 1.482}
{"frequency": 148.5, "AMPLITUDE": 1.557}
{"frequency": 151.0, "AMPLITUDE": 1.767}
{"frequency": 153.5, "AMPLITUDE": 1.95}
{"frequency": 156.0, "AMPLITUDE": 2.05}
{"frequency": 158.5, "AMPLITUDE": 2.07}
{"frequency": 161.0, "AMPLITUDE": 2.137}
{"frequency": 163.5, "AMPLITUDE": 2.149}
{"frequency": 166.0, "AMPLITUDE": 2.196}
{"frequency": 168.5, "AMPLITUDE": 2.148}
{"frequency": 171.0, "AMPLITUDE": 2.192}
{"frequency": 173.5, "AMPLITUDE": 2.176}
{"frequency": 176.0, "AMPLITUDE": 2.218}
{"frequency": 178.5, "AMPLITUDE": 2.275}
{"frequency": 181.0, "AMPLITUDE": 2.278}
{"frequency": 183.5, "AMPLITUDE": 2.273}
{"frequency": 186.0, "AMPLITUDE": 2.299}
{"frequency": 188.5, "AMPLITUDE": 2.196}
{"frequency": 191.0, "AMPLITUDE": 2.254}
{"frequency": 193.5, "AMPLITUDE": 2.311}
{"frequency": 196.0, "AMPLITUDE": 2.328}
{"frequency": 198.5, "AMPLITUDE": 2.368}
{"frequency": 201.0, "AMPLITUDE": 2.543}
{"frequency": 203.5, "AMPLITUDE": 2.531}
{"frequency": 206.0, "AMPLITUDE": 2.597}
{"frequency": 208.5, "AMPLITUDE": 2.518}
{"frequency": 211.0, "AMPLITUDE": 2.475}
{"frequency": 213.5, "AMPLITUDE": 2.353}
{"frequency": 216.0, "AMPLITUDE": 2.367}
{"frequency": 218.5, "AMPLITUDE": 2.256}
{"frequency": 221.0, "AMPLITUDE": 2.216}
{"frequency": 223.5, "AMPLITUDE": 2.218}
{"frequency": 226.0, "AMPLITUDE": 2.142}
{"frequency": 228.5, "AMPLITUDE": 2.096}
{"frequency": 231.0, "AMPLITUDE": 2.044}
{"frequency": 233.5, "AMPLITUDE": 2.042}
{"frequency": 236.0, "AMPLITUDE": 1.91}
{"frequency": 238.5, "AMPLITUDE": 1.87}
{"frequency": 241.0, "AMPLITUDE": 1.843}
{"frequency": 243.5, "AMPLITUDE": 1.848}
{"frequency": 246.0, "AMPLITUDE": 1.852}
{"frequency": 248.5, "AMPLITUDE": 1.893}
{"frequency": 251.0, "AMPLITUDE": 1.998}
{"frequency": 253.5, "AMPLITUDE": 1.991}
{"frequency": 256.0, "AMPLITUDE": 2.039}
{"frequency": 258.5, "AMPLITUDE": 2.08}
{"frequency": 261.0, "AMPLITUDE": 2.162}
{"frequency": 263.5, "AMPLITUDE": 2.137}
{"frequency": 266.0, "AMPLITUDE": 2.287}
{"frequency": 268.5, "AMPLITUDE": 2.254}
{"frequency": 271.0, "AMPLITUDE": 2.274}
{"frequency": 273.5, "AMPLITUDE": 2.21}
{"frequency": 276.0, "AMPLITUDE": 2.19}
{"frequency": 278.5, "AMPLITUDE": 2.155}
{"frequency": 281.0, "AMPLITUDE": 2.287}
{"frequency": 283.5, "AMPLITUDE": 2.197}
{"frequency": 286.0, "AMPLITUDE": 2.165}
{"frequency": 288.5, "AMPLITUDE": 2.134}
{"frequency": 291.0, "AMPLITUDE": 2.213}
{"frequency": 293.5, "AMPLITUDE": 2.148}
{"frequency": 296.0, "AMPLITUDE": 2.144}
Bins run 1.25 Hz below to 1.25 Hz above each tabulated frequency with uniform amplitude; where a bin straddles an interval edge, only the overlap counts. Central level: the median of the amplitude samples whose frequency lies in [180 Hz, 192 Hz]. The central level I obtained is 2.27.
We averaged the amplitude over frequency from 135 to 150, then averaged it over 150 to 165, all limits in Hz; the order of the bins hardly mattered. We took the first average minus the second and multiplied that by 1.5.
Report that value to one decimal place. -1.1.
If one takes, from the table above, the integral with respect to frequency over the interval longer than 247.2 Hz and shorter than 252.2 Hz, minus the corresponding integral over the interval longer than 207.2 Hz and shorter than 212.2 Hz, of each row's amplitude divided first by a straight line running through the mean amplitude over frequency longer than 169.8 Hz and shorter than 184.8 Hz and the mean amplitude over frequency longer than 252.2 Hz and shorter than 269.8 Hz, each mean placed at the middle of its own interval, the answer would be -1.2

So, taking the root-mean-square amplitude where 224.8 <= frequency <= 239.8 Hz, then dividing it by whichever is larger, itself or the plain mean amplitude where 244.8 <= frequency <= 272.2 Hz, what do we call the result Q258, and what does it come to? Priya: 0.967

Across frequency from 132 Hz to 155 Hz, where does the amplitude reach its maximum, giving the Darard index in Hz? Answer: 153.5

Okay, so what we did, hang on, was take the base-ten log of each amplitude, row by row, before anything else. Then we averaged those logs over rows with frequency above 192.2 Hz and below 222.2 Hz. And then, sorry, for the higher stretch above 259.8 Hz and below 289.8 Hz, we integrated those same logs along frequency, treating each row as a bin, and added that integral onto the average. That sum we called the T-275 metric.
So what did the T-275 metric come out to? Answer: 10.7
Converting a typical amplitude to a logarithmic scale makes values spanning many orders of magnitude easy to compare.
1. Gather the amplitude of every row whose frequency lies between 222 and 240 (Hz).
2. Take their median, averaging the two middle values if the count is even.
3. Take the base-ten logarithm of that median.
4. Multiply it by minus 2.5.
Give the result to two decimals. -0.78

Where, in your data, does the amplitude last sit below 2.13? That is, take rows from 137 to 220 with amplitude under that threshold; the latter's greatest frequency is 158.5 Hz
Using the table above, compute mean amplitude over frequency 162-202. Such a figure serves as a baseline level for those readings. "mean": 2.26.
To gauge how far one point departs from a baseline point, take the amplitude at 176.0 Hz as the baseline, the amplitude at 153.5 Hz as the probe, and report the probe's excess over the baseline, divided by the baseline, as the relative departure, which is -0.12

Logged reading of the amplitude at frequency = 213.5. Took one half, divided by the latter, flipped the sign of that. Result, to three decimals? -0.212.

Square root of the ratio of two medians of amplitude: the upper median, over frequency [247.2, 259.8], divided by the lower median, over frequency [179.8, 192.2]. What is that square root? 0.94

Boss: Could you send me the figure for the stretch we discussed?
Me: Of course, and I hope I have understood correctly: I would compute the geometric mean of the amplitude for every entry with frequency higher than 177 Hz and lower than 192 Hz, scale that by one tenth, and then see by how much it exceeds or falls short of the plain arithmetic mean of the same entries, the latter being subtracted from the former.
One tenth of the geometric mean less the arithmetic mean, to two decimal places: -2.04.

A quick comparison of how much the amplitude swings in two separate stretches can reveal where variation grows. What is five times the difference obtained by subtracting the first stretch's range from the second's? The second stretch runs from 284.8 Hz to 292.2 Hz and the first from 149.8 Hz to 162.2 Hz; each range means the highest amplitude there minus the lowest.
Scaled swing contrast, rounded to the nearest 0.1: -1.5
